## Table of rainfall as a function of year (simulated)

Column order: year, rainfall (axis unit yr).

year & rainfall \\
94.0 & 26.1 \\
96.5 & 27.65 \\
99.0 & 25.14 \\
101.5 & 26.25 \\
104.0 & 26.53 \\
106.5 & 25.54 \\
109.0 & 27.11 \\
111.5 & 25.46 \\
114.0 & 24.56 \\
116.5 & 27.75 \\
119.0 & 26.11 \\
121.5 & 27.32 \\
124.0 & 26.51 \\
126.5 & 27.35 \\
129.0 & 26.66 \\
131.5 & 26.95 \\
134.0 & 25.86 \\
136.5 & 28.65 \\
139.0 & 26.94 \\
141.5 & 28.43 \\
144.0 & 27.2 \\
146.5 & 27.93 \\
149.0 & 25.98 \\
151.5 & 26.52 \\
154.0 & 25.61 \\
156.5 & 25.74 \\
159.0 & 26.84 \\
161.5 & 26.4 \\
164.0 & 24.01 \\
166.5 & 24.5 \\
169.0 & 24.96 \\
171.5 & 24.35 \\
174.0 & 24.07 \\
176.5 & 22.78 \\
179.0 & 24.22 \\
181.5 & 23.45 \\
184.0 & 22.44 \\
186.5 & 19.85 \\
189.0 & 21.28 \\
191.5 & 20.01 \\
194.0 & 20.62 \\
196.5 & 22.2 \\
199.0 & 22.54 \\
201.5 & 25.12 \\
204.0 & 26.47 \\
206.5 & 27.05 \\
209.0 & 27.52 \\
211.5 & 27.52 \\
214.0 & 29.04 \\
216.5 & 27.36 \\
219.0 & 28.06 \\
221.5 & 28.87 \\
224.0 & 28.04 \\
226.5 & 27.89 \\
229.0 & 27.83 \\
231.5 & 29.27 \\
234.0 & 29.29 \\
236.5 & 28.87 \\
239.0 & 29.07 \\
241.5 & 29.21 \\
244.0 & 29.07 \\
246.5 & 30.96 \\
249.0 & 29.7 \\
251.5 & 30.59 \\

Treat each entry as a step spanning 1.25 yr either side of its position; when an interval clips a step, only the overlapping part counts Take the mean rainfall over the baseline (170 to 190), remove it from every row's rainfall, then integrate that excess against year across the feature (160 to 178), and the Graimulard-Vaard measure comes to 29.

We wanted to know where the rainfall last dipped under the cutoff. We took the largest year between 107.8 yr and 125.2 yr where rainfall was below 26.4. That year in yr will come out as 119.0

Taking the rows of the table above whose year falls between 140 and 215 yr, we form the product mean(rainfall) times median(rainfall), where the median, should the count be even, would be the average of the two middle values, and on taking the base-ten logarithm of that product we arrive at 2.79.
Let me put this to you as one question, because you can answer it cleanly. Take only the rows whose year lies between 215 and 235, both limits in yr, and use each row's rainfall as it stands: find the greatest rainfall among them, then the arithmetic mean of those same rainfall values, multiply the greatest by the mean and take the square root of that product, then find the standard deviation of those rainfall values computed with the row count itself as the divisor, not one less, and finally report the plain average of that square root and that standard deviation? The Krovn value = 14.7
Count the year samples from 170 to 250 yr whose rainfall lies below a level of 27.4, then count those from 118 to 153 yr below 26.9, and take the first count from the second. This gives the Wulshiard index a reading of -10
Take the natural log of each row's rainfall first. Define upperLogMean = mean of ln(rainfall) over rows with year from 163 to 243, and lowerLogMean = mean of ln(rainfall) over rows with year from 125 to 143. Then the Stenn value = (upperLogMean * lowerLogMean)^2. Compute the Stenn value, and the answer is 114.2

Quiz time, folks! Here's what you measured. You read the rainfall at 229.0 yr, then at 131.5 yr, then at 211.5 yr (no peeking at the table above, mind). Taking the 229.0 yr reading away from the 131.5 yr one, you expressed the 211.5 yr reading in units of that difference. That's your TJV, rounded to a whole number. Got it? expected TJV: -31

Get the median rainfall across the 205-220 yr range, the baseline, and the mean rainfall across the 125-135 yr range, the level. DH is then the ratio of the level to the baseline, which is 0.97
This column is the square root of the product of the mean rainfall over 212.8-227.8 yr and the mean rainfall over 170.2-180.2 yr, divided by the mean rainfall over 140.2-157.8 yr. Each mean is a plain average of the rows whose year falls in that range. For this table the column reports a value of 0.97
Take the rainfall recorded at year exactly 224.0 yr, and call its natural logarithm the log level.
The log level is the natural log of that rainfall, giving 3.33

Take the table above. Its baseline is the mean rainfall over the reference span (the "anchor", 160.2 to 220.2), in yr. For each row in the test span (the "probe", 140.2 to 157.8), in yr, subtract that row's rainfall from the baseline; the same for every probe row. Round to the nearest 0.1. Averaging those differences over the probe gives -2.4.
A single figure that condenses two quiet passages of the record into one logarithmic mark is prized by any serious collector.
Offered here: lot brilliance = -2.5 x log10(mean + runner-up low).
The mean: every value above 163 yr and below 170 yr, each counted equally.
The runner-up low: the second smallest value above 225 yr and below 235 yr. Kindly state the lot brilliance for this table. -4.30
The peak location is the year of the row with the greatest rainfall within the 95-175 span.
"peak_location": 136.5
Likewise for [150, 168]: 159.0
